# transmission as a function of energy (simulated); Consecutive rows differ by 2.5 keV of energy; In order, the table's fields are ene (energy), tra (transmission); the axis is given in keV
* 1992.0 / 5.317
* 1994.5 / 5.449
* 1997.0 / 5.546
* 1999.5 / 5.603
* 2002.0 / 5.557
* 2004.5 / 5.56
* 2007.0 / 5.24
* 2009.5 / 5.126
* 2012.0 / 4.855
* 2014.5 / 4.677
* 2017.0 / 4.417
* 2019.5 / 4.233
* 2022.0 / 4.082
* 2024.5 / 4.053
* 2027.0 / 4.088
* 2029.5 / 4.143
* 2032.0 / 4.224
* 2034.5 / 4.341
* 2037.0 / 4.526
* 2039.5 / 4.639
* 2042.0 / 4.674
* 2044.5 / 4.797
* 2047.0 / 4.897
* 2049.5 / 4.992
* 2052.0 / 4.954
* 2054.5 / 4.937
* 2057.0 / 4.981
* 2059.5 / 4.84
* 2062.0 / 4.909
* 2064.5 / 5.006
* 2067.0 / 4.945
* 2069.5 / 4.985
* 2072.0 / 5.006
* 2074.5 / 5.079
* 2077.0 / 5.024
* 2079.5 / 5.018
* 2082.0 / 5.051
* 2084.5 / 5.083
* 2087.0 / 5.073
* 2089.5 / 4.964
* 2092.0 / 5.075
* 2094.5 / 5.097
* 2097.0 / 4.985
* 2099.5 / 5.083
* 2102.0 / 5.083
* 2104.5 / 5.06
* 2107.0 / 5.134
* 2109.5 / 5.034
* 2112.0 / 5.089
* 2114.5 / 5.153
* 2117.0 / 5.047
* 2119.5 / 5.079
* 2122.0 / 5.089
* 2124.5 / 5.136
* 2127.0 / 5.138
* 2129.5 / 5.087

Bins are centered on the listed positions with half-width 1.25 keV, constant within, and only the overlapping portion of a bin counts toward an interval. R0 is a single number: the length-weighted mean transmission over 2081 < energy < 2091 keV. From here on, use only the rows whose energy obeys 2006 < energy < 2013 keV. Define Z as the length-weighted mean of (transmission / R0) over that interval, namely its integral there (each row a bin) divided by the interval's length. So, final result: 1.01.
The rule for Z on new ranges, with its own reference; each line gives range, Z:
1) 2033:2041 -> 0.89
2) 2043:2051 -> 0.97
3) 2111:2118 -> 1.01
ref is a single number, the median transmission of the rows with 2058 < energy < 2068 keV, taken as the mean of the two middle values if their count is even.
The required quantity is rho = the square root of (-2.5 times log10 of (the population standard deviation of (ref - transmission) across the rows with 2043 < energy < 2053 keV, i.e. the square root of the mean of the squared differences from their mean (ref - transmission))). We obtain 1.7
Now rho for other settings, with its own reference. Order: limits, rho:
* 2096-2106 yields 1.9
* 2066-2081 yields 1.9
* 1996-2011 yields 1.4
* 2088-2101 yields 1.8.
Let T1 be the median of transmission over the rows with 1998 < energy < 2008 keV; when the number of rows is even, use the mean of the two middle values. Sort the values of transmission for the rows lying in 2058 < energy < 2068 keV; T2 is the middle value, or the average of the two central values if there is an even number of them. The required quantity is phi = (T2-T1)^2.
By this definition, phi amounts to 0.40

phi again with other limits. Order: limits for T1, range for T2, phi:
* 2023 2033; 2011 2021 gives 0.19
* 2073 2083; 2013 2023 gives 0.51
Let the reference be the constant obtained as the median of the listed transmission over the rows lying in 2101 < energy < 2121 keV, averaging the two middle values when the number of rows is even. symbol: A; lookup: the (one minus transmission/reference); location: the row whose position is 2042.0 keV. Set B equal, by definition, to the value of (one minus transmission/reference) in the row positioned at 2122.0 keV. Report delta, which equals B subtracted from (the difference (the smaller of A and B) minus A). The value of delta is -0.08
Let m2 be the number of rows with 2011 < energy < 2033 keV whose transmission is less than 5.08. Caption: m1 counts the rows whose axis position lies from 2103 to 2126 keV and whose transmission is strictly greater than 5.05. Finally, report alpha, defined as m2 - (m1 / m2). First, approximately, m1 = 7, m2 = 9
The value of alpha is 8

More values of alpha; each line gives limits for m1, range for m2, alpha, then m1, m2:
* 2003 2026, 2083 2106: 4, 3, 5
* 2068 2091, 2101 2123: 3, 4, 4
